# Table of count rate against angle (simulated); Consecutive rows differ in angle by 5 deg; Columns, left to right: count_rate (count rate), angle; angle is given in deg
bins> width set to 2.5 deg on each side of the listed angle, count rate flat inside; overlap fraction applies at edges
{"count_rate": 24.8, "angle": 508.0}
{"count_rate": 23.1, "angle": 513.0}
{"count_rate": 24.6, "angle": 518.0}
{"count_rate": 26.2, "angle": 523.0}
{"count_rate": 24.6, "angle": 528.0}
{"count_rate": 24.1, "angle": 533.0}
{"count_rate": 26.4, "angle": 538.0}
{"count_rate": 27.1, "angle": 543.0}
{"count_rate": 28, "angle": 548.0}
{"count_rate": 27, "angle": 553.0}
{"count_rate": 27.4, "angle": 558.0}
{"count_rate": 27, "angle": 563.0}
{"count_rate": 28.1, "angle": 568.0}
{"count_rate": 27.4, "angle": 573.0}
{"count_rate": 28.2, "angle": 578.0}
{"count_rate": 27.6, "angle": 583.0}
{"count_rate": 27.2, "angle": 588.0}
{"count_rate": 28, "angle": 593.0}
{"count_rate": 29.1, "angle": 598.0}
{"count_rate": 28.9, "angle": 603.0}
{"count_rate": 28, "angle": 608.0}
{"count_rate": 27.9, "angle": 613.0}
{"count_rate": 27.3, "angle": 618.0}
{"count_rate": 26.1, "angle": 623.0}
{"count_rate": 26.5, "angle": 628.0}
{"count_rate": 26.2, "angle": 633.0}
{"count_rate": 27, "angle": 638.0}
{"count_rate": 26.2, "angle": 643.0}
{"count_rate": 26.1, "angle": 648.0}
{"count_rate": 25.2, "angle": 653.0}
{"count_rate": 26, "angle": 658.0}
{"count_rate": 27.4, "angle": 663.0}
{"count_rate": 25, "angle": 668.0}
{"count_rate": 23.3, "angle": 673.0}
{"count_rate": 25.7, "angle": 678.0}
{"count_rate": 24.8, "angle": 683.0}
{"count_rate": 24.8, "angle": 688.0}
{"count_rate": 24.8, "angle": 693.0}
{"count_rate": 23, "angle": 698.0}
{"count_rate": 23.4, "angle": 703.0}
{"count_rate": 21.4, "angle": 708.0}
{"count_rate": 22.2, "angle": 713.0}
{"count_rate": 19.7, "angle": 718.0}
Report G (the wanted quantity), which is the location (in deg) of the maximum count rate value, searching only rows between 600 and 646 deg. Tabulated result 603.0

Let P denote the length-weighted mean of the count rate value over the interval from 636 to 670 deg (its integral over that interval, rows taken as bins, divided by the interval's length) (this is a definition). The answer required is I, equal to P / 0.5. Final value 52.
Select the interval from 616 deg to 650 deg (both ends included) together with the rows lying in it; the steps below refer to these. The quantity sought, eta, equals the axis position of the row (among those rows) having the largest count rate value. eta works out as 618.0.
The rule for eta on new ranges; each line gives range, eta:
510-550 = 548.0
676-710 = 678.0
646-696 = 663.0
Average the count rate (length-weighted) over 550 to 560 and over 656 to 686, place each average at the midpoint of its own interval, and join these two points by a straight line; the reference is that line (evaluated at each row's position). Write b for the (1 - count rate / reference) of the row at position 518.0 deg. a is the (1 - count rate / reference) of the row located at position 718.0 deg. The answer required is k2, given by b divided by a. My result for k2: 0.6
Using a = 0.20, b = 0.12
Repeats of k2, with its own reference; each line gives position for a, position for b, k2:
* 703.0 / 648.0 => -0.3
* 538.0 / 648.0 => -0.4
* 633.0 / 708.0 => -14.9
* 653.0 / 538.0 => 2.3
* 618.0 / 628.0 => 0.4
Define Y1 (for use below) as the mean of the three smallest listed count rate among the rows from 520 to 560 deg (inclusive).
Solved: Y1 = 25.0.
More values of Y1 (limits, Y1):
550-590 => 27.1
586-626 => 26.9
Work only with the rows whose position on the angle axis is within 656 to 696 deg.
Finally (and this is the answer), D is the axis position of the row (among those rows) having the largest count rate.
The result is 663.0 deg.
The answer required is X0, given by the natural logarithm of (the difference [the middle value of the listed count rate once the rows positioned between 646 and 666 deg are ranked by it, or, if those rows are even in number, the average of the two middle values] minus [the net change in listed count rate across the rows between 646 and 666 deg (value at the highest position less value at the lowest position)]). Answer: 3.21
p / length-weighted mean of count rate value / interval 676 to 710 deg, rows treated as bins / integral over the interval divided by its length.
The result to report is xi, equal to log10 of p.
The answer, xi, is 1.38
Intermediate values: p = 24.0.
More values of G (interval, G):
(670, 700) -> 678.0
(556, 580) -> 578.0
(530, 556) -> 548.0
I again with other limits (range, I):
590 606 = 57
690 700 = 48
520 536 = 50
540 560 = 55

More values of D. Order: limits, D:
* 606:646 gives 608.0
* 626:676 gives 663.0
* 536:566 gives 548.0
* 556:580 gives 578.0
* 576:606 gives 598.0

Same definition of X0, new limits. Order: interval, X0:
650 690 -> 3.24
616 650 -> 3.31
